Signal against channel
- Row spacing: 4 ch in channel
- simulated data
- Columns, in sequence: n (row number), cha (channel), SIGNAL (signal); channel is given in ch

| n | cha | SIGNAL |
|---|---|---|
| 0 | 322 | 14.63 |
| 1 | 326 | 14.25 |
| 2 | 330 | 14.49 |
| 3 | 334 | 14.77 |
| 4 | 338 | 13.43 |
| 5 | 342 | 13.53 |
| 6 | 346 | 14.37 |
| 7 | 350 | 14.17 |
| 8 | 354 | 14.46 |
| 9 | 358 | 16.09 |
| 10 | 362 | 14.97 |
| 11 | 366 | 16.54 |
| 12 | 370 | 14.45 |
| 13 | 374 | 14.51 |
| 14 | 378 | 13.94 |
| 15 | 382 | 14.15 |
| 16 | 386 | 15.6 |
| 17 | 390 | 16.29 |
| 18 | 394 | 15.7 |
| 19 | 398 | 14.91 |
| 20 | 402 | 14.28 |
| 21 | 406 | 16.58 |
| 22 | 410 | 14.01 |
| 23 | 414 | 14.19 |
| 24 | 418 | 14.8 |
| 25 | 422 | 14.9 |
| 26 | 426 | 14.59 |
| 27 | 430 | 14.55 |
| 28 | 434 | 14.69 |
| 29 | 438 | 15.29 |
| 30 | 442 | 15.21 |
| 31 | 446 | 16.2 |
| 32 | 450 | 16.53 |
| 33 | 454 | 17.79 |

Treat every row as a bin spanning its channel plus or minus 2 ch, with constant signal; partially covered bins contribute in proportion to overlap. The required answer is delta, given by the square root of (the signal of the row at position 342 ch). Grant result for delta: 3.68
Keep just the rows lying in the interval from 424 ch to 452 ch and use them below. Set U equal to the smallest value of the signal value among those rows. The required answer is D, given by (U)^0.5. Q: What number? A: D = 3.81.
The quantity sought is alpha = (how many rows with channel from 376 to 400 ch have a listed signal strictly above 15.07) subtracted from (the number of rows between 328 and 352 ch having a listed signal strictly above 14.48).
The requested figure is -1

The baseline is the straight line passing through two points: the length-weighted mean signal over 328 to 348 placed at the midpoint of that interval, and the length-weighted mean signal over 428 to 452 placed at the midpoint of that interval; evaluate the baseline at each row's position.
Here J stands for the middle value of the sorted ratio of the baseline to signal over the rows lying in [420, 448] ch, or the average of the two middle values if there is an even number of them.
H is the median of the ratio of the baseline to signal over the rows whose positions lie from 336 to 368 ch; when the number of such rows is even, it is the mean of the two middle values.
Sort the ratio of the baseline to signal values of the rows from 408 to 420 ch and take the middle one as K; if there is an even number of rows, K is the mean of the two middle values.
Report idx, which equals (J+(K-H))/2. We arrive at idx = 0.55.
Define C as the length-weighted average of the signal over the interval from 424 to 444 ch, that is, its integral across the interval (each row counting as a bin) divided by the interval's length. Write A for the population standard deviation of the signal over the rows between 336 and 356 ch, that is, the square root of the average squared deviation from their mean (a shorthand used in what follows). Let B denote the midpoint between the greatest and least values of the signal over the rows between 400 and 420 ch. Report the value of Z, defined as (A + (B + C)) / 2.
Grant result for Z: 15.30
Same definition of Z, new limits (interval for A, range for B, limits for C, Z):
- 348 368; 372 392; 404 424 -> 15.47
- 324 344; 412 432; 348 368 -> 15.16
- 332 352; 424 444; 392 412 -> 15.26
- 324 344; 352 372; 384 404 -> 15.69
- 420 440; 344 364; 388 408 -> 15.48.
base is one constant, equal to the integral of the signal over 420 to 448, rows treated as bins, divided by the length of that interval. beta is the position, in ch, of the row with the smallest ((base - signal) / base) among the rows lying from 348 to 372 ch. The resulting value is 366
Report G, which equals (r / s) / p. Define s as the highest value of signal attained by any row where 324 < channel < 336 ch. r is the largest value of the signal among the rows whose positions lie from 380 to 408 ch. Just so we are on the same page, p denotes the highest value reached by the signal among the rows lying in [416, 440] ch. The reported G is 0.073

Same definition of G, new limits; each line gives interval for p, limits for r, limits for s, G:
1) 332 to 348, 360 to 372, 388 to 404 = 0.069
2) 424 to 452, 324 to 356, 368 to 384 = 0.062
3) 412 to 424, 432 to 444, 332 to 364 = 0.064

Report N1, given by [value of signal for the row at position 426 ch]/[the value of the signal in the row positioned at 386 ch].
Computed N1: 0.935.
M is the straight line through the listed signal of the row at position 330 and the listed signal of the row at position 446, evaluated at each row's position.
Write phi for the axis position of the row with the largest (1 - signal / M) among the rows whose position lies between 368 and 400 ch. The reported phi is 378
